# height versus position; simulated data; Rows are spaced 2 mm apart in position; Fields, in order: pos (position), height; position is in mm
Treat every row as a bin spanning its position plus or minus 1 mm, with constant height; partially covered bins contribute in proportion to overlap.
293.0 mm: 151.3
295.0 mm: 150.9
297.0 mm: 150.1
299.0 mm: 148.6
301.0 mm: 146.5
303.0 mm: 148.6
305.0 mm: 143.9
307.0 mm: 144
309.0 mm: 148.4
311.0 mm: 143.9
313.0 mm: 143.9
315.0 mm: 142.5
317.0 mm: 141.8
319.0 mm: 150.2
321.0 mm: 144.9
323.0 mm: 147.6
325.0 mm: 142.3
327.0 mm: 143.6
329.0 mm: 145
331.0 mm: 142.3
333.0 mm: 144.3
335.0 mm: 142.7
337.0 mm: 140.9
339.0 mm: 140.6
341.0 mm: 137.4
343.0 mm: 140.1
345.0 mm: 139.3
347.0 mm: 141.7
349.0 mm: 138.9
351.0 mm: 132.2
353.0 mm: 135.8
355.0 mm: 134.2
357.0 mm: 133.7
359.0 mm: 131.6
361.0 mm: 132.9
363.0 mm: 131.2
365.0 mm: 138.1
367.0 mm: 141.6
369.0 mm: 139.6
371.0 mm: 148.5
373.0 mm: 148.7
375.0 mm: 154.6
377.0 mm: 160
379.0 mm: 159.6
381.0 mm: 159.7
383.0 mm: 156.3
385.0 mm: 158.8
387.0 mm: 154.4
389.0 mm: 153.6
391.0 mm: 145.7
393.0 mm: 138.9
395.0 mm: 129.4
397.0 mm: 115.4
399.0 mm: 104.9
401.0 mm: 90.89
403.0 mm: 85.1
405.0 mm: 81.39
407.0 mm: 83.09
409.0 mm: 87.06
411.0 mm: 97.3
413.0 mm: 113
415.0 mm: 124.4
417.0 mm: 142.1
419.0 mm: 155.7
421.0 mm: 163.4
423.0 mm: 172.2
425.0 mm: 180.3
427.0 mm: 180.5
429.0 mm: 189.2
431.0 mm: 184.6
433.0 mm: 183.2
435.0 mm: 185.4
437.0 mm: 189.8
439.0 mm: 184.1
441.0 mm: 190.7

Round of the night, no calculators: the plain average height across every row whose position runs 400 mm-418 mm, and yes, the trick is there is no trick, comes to 100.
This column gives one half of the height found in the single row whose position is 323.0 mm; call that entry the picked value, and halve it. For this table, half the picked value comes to 73.8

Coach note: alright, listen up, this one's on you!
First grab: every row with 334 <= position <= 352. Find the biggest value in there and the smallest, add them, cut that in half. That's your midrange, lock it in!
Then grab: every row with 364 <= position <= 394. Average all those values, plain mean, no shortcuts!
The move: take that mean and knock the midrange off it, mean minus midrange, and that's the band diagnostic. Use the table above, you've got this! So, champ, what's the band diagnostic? 13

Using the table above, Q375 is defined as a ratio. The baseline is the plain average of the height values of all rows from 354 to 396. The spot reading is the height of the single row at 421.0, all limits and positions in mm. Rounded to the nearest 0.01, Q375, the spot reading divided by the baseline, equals 1.12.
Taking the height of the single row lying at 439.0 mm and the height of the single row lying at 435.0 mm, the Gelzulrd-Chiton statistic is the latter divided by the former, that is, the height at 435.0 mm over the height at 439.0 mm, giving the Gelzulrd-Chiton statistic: 1.01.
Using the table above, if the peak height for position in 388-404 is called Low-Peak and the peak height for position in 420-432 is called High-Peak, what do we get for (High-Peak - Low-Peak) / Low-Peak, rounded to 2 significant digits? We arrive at 0.23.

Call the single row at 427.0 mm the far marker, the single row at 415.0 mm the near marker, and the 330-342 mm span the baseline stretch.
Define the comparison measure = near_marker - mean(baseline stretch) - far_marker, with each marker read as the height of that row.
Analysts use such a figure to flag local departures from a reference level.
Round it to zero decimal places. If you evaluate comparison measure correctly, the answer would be -197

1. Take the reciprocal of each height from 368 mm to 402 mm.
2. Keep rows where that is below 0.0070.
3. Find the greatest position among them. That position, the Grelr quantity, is 391.0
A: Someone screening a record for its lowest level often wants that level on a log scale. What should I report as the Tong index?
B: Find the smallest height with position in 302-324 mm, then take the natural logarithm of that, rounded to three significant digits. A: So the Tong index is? 4.95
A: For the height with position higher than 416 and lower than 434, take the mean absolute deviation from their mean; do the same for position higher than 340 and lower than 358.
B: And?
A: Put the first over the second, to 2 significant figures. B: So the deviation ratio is 4.6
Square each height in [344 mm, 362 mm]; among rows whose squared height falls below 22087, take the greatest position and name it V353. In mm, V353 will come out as 361.0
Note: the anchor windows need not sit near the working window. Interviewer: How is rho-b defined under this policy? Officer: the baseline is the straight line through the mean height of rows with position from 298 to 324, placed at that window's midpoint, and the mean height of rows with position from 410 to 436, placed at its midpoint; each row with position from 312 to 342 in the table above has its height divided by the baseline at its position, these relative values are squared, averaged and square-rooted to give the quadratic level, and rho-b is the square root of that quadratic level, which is 0.985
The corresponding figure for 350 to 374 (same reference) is 0.951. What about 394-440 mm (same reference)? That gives 0.957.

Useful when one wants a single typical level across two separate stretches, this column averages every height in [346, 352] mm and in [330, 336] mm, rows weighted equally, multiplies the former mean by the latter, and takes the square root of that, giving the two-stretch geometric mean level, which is 140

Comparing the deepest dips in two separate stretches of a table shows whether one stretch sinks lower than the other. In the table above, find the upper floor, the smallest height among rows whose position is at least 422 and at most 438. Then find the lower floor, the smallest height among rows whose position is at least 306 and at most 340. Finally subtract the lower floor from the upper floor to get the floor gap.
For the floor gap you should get 32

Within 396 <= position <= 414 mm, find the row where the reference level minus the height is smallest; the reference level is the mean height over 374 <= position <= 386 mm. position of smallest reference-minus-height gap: 397.0 mm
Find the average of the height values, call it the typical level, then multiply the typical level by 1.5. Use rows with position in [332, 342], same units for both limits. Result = 212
